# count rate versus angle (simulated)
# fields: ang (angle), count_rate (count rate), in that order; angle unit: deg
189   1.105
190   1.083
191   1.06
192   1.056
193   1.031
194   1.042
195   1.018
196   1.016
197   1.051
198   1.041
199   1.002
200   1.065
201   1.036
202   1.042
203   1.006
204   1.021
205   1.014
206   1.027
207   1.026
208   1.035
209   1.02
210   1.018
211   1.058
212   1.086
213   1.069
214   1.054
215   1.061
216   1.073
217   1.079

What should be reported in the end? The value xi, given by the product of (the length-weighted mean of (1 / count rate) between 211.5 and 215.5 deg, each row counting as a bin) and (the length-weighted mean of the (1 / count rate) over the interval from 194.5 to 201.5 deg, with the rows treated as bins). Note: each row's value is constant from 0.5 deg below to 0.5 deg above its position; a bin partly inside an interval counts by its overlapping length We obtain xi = 0.908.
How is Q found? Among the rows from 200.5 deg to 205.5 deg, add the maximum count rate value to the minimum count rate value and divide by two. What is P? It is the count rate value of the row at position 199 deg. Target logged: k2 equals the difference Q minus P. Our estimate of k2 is 0.02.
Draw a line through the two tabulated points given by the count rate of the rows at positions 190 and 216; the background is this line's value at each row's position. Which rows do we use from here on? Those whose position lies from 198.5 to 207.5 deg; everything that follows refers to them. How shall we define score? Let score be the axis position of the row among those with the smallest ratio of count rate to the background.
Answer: 199 deg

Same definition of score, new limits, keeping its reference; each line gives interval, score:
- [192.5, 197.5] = 196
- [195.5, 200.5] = 199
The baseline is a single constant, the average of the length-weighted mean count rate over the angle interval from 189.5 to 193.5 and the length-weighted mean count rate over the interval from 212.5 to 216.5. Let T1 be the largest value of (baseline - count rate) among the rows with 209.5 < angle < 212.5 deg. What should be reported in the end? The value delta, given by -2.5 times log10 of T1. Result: 3.42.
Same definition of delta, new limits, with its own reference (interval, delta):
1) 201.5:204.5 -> 3.15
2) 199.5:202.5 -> 4.01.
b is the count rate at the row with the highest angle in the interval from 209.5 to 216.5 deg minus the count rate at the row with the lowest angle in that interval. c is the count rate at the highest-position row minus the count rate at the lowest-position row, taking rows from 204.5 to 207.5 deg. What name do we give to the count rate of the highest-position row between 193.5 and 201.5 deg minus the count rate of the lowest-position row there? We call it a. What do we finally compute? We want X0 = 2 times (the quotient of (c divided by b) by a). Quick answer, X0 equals -73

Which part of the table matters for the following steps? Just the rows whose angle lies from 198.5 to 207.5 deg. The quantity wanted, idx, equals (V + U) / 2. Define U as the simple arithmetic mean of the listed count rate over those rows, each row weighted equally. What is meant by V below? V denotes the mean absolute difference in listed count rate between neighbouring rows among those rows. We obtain 0.524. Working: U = 1.03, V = 0.021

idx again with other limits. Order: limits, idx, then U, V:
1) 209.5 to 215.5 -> 0.540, 1.06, 0.021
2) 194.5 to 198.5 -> 0.524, 1.03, 0.016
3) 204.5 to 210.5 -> 0.516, 1.02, 0.008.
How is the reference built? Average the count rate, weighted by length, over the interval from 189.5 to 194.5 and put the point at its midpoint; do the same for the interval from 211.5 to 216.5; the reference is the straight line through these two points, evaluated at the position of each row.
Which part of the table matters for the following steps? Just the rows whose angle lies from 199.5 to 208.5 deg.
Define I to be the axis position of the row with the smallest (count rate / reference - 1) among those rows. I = 203 deg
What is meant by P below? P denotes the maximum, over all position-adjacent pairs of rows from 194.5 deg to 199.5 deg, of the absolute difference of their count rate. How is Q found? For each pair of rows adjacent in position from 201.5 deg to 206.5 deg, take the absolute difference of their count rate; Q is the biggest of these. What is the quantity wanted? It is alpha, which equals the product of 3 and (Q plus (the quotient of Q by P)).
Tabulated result 2.9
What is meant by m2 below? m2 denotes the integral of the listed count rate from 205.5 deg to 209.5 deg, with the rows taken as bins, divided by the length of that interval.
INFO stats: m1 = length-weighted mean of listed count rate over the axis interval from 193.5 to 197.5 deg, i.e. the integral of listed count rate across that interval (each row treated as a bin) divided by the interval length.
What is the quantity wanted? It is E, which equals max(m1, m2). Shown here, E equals 1.032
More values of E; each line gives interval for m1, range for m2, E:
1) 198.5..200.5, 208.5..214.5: 1.051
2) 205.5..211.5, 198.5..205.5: 1.031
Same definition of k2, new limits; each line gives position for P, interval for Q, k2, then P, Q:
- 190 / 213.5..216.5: -0.02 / 1.083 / 1.06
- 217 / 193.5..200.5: -0.05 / 1.079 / 1.03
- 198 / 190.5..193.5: 0.00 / 1.041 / 1.05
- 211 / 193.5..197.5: -0.02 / 1.058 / 1.03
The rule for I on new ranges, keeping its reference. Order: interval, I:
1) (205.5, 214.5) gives 210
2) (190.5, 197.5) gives 196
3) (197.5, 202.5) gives 199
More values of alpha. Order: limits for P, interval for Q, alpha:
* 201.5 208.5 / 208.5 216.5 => 3.5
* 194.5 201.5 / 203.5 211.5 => 2.0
